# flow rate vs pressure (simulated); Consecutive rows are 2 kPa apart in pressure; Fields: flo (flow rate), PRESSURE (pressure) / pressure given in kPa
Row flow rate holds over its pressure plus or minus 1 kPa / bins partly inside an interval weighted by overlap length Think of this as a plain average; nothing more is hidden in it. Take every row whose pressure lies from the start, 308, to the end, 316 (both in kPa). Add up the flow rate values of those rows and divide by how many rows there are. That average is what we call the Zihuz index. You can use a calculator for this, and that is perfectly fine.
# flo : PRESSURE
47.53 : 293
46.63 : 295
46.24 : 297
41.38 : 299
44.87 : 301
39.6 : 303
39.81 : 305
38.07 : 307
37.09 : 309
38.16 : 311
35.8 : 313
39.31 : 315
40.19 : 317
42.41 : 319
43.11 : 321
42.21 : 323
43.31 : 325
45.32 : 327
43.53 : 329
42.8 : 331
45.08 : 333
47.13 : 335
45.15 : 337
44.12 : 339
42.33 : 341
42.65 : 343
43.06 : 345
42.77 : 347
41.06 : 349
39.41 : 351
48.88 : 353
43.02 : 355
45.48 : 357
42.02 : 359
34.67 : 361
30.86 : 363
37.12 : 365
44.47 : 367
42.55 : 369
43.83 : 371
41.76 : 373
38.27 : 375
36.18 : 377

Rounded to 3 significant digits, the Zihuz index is 37.6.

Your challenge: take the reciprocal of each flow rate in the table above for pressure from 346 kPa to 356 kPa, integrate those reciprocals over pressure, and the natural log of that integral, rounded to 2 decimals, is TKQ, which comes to -1.45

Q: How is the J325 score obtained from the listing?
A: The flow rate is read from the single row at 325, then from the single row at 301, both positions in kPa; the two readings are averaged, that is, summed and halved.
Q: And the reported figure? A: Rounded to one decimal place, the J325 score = 44.1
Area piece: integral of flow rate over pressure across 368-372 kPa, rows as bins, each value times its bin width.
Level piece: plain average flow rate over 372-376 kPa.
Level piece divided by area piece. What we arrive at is 0.23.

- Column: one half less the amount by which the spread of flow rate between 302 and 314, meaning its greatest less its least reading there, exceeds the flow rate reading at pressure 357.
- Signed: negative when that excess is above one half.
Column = 42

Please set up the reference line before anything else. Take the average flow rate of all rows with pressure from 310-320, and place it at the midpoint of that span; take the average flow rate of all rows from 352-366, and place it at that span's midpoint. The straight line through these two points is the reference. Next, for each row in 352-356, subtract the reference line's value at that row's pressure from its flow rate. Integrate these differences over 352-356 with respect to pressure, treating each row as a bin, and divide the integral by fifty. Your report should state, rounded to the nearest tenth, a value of 0.5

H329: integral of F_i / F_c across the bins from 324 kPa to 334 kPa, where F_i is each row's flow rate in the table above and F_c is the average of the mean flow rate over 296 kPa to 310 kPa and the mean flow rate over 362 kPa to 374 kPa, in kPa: 10.9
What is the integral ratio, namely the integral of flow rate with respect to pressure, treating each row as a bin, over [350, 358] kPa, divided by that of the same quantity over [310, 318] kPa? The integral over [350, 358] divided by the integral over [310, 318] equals 1.15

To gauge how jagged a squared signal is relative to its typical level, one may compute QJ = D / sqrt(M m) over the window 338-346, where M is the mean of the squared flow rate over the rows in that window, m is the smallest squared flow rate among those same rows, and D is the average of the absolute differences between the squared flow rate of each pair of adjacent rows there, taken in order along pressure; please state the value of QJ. 0.040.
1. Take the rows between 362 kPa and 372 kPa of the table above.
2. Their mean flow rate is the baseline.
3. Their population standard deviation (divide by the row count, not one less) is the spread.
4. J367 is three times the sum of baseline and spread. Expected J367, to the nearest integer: 135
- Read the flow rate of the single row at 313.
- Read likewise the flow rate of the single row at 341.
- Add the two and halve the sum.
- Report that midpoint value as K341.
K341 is 39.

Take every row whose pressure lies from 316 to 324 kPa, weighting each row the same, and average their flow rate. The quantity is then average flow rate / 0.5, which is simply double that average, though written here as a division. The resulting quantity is 84.0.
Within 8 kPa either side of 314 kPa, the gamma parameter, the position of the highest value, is 321 kPa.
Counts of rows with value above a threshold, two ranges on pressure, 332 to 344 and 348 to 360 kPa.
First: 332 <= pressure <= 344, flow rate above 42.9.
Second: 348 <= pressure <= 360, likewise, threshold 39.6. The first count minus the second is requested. -1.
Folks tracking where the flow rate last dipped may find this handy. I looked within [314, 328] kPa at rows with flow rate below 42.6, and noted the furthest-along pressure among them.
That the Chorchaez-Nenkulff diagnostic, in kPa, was 323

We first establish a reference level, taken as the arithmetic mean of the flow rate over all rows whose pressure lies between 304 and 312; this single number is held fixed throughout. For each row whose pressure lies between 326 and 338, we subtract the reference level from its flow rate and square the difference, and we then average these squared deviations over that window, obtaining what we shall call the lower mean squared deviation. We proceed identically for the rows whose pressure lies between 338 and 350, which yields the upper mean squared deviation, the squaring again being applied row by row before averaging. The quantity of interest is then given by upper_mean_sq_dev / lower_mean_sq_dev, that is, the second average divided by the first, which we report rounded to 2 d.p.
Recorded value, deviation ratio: 0.45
